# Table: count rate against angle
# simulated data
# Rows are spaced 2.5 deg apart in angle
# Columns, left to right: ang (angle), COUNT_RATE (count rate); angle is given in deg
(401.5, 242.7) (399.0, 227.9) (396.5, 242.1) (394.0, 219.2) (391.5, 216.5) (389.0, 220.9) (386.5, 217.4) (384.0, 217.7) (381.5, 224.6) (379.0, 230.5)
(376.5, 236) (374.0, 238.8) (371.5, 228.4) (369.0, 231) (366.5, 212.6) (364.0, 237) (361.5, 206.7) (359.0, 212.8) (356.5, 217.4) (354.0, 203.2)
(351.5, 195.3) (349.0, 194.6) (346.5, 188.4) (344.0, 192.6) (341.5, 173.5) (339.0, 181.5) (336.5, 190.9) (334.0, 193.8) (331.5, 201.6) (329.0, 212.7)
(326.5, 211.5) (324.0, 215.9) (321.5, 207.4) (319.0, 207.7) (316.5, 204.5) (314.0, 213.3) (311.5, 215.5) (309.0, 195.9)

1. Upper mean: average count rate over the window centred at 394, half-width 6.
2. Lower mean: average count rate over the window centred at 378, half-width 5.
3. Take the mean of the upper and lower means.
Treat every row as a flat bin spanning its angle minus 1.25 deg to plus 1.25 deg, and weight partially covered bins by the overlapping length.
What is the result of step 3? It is 229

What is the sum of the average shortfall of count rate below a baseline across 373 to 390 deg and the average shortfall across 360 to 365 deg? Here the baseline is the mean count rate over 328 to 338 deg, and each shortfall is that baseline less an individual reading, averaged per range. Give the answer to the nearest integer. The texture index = -49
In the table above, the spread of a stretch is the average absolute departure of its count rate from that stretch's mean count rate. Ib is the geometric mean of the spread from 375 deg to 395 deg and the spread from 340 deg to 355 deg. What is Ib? 6.2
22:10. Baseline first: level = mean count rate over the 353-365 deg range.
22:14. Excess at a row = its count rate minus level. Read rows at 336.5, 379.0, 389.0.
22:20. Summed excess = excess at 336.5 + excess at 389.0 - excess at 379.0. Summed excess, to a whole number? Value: -34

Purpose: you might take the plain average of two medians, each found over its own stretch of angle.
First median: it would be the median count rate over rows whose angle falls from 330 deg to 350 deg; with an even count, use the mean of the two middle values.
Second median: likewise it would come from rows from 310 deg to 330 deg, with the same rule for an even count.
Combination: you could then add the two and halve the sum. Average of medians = 202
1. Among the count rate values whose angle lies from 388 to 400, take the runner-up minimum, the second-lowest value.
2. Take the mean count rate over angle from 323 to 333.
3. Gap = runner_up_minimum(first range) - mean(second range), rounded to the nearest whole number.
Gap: 9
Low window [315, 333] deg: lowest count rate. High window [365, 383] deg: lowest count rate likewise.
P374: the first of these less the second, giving -11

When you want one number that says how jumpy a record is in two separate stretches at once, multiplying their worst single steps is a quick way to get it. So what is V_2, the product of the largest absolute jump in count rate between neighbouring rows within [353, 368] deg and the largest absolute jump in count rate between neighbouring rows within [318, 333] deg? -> 336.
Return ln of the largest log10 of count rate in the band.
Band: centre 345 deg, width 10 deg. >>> 0.828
